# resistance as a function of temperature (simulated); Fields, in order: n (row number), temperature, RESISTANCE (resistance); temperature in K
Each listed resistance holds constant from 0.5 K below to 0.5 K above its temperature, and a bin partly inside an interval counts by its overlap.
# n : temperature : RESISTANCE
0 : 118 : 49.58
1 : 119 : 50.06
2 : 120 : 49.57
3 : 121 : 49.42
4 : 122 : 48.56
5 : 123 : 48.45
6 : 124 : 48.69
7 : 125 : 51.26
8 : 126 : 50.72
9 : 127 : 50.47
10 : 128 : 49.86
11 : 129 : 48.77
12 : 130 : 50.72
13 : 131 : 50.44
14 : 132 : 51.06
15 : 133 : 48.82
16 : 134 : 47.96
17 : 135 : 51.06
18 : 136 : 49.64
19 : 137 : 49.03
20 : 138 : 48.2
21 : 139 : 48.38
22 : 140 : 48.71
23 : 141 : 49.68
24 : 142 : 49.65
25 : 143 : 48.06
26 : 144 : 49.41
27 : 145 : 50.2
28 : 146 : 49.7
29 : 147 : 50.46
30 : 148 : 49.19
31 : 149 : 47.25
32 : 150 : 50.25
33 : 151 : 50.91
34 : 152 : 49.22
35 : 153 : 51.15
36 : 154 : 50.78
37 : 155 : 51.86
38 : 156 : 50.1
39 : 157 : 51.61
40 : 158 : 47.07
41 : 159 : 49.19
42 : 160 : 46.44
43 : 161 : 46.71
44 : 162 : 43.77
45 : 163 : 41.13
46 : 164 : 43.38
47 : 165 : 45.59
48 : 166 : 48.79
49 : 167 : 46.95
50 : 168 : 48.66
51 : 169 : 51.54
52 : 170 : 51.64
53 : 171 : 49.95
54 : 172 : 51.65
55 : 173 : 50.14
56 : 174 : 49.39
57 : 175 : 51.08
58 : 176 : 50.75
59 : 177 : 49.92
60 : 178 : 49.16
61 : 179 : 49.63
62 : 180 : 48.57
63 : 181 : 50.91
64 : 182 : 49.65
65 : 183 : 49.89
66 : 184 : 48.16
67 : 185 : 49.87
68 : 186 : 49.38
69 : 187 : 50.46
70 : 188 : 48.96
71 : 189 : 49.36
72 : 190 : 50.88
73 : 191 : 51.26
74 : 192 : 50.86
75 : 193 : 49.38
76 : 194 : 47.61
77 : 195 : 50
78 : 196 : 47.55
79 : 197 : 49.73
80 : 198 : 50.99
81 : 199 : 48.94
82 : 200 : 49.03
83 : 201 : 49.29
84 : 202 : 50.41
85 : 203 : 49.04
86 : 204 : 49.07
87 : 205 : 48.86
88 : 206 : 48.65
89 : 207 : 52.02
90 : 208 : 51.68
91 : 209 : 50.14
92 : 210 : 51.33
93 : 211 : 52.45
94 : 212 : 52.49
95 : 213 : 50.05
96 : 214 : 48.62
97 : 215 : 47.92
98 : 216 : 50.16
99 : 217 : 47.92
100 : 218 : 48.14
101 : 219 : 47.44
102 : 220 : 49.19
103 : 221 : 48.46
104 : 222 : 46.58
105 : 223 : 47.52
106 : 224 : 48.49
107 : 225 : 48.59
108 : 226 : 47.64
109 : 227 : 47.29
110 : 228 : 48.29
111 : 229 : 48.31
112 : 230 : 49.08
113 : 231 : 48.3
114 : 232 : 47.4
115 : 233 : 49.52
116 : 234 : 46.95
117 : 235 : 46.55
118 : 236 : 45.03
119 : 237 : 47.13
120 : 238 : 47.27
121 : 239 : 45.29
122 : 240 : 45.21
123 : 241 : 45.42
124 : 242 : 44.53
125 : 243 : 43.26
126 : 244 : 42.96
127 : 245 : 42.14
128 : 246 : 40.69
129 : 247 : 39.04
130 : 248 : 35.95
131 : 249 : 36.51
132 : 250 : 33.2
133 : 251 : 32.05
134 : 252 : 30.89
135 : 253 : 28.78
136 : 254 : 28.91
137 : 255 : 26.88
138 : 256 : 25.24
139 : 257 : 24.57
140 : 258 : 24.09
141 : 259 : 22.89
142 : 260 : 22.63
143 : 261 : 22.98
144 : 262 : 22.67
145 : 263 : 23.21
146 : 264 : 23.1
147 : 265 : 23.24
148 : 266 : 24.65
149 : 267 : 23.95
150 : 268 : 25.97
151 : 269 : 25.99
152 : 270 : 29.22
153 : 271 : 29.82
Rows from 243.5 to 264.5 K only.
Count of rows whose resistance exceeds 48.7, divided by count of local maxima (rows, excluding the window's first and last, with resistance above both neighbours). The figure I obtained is 0.0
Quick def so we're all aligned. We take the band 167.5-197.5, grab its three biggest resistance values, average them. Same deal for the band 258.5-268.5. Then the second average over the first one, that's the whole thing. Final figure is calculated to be 0.48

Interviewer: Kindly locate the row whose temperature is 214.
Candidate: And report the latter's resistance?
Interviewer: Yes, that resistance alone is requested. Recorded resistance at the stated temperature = 48.62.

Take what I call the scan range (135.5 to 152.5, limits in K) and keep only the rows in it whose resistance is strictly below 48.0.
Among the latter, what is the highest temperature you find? 149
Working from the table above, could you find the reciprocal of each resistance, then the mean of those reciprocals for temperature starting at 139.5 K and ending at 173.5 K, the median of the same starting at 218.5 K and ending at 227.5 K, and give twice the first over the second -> 1.96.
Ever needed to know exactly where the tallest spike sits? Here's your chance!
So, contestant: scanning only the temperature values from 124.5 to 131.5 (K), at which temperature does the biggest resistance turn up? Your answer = 125 K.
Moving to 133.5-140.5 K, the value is 135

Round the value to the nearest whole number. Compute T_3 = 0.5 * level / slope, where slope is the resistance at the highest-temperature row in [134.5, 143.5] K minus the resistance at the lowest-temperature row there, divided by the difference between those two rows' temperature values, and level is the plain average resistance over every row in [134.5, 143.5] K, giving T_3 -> -66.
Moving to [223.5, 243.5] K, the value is -85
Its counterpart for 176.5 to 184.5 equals -98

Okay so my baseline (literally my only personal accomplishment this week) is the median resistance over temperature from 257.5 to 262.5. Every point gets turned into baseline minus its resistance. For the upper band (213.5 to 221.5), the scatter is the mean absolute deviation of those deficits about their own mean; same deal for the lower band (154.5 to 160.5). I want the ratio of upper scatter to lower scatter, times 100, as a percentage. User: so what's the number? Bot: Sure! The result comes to 35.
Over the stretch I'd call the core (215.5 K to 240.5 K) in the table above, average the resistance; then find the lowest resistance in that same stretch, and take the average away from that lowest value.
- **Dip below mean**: -2.64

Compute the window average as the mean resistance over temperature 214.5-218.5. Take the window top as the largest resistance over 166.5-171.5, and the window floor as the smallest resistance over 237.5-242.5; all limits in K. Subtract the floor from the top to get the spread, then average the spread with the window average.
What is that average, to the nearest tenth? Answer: 27.8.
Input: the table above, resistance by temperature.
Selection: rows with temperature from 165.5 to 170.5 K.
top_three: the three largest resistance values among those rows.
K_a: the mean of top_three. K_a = 51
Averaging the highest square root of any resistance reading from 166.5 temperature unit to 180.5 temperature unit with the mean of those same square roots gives 7.13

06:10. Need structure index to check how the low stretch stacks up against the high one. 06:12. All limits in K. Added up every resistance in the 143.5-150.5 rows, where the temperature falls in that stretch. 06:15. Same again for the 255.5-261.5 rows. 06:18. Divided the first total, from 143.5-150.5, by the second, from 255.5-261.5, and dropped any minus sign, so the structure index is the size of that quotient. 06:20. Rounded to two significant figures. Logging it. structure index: 2.4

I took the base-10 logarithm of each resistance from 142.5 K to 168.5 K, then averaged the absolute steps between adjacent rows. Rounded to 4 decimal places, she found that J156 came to 0.0164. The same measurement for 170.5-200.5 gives 0.0108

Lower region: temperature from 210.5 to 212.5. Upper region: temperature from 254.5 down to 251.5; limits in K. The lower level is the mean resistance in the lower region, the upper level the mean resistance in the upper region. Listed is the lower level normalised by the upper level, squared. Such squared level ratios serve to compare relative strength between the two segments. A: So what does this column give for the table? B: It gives 3.2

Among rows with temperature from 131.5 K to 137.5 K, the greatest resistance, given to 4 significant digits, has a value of 51.06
